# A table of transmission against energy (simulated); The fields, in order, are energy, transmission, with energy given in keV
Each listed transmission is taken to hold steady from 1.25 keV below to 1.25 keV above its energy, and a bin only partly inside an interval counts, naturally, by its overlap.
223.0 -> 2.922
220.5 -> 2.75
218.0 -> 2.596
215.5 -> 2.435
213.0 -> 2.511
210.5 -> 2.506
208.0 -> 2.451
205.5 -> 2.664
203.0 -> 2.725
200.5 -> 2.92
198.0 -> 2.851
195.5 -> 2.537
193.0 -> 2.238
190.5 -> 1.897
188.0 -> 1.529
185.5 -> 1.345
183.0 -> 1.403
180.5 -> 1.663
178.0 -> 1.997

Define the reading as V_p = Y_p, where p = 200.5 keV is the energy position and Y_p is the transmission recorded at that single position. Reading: 2.92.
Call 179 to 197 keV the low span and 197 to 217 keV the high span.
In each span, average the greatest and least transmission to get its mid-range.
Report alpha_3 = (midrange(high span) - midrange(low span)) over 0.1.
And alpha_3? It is 7.4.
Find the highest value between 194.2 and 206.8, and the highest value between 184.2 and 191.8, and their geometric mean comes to 2.35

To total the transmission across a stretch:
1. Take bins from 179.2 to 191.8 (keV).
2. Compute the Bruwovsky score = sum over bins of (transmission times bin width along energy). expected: 20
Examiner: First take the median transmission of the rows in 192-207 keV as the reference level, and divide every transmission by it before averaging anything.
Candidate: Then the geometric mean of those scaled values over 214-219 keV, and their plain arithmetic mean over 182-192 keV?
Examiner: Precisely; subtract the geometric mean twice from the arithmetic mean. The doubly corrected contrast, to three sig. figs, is -1.29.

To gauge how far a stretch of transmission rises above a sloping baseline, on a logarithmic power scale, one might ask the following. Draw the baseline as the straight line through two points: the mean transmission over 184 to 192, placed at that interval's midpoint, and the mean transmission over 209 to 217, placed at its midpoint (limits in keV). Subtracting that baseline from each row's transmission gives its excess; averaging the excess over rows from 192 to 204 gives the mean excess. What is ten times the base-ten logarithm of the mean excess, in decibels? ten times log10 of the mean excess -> -2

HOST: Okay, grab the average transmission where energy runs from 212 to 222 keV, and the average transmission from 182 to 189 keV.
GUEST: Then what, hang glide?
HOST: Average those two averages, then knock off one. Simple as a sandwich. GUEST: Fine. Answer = 1.0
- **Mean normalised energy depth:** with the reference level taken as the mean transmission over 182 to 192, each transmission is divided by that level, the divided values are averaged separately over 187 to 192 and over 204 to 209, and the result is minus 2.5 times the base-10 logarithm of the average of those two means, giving -0.35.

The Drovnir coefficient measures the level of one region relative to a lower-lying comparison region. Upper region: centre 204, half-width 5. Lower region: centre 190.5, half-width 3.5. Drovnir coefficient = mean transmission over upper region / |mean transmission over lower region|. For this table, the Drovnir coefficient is 1.4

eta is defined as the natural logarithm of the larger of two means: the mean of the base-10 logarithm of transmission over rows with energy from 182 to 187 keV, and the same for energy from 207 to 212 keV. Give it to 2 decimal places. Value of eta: -0.93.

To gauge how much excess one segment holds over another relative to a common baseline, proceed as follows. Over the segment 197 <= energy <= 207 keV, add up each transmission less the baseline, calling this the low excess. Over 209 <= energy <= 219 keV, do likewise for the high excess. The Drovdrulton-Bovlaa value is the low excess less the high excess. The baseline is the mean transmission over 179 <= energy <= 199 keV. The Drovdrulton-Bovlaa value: 1.1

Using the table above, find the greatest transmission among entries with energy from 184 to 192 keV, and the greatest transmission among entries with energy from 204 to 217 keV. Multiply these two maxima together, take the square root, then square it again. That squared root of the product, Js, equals 5.1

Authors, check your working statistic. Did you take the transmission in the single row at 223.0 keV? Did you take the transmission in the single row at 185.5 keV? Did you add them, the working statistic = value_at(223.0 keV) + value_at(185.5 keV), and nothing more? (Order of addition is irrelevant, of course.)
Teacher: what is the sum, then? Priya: 4.27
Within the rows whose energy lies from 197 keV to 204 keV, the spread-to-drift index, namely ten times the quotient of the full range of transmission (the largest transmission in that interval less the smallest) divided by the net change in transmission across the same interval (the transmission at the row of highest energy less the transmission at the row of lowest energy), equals -15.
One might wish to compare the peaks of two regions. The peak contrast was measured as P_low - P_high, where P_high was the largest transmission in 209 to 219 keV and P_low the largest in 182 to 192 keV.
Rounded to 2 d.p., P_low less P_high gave -0.70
